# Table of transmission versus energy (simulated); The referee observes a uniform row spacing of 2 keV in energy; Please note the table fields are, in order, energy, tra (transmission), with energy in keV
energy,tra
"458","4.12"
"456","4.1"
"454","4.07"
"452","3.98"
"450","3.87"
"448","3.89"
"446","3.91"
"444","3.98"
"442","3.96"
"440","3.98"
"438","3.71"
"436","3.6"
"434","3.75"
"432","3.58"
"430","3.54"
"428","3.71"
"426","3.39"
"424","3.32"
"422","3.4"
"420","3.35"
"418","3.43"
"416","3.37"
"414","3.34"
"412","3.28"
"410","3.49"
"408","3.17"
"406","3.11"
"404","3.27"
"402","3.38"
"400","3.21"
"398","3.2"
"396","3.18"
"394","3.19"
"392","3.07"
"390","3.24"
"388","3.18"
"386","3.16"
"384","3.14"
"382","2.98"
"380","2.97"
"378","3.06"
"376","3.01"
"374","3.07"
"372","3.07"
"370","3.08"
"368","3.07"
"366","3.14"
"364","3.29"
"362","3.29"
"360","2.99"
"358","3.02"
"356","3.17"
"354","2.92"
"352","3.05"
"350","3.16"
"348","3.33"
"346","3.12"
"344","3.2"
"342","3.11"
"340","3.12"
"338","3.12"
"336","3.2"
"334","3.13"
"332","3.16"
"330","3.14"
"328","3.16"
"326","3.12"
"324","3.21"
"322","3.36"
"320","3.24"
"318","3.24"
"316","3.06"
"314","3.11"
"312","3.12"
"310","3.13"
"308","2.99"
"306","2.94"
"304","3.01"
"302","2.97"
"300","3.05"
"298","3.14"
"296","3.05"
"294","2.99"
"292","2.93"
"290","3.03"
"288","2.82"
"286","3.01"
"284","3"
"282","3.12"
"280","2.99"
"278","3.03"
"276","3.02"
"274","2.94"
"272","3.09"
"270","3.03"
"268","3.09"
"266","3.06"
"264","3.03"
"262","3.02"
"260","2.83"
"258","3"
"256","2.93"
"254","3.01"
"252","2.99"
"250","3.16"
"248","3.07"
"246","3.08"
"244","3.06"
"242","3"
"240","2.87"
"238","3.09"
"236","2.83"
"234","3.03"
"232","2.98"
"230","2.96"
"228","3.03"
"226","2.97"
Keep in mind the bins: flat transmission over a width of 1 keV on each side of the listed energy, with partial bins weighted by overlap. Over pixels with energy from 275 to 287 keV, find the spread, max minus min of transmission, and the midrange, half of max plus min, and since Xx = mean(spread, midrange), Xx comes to 1.59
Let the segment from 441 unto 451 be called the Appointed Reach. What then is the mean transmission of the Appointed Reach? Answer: 3.92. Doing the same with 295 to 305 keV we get 3.04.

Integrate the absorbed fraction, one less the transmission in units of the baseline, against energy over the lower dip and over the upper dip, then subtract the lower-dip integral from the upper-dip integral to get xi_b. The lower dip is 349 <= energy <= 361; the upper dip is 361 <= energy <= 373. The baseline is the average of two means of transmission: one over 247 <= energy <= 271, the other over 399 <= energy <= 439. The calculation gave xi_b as -0.39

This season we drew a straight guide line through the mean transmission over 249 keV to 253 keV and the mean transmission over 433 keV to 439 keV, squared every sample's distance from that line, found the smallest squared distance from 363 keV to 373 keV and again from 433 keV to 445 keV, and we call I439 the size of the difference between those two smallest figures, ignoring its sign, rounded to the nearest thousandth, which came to 0.025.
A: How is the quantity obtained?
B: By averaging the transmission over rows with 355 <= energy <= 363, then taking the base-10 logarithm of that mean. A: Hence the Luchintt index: 0.494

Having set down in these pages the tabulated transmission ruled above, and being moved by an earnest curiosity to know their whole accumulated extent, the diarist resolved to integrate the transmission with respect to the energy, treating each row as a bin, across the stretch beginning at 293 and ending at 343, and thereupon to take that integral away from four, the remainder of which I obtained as -152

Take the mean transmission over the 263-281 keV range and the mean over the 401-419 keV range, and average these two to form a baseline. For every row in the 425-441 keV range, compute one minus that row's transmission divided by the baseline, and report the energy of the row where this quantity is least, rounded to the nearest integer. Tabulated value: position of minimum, 440 keV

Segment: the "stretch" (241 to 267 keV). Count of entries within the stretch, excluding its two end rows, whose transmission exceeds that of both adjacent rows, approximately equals 4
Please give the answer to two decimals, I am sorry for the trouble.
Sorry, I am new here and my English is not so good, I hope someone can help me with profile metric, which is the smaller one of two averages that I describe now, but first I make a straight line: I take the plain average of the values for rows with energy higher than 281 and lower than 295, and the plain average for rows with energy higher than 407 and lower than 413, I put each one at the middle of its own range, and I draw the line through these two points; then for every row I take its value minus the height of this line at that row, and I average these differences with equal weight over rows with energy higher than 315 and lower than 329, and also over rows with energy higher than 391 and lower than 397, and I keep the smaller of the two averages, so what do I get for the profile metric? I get -0.12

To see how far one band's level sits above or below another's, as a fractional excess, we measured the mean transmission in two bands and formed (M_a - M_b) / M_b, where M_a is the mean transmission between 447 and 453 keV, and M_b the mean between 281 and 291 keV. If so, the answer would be 0.31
